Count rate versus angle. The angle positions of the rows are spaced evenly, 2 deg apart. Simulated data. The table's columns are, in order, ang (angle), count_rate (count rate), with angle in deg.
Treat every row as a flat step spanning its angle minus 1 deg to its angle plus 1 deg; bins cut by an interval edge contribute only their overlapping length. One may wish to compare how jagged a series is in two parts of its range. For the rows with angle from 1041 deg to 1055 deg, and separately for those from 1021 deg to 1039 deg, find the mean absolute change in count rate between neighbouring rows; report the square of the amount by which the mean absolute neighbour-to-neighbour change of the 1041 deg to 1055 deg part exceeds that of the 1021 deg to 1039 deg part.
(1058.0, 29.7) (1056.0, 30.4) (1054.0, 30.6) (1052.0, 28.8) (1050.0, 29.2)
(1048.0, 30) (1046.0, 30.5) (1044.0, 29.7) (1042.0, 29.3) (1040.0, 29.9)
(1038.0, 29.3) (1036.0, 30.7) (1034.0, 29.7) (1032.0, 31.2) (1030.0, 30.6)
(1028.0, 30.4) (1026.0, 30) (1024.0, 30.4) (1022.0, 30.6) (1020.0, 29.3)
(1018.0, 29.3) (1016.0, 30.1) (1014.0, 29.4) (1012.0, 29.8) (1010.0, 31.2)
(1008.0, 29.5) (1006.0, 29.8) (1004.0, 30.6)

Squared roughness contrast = 0.005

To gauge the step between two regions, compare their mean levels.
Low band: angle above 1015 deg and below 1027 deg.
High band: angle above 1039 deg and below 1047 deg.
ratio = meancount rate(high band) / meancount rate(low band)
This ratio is 1.00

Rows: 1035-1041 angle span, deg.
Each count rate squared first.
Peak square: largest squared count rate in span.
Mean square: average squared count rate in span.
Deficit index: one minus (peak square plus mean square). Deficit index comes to -1840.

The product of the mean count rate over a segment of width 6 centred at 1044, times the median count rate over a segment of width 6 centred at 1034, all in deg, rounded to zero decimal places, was 916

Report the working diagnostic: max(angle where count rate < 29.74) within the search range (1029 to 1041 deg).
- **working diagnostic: 1038.0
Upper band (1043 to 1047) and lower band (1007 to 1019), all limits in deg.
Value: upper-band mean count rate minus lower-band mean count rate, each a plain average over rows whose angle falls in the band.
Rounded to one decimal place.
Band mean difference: 0.2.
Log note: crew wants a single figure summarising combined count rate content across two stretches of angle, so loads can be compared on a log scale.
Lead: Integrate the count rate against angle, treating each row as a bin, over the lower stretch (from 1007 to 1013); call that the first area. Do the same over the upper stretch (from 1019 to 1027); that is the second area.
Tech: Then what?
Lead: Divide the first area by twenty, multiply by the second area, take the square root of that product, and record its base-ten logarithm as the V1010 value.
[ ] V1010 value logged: 1.67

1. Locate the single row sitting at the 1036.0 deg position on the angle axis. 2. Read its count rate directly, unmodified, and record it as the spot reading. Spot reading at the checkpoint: 30.7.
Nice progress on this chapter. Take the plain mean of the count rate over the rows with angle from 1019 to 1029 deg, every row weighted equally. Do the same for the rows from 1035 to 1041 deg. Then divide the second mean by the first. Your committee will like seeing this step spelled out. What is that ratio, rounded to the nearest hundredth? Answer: 0.99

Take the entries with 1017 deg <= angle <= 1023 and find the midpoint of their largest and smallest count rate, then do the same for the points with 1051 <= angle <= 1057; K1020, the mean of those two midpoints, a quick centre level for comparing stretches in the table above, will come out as 29.8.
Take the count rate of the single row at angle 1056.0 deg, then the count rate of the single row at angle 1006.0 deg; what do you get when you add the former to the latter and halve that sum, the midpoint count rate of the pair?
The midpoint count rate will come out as 30.10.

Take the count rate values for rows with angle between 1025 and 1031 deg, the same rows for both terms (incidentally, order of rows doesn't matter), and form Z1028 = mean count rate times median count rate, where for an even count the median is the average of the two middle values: 922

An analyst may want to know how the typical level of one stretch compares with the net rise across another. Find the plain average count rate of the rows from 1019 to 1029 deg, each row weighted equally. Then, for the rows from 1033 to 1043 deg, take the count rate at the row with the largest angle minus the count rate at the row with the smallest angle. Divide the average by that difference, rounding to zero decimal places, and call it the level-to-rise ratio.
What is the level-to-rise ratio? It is -75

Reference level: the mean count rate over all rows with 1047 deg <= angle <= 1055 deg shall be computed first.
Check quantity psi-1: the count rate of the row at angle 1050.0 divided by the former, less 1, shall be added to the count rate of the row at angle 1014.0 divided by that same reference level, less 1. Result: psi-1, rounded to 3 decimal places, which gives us -0.024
